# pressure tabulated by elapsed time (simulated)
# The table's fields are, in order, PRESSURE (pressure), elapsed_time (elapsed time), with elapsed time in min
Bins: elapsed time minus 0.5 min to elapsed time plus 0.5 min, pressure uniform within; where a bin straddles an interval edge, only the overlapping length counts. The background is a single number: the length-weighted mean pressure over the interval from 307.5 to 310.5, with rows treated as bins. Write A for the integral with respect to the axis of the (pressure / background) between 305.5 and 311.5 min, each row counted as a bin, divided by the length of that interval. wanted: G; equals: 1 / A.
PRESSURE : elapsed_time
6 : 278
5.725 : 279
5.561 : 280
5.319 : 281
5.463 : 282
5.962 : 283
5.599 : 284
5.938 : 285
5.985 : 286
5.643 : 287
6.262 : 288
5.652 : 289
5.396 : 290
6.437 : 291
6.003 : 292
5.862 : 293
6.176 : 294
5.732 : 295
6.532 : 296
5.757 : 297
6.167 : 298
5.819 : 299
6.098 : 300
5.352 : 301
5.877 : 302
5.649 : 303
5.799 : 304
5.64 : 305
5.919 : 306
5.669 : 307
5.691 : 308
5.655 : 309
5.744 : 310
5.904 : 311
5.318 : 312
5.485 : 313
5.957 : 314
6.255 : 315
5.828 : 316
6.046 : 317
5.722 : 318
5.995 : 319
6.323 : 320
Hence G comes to 0.99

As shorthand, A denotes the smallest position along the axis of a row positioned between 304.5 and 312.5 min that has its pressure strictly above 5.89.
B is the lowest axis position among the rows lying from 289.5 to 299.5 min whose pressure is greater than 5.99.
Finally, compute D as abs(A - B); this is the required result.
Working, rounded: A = 306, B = 291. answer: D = 15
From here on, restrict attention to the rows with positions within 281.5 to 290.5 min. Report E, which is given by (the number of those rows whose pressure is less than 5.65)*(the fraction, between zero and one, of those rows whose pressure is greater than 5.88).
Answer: 1.8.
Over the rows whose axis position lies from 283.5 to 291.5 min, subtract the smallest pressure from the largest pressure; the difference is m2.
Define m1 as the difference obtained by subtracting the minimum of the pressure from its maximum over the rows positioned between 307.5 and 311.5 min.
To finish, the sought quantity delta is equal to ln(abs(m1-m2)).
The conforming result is -0.2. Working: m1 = 0.2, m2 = 1.04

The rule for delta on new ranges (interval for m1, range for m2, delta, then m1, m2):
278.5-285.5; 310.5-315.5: -1.2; 0.6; 0.94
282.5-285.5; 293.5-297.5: -0.8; 0.4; 0.80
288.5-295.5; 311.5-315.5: -2.3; 1.0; 0.94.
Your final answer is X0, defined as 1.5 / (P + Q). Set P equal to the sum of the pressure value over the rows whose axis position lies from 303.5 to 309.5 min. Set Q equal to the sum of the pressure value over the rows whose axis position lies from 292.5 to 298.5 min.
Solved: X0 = 0.0212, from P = 34.4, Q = 36.2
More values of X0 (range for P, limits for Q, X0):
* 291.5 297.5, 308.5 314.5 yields 0.0214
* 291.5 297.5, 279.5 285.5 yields 0.0215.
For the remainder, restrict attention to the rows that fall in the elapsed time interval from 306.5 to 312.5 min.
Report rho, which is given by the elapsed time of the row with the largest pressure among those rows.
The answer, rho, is 311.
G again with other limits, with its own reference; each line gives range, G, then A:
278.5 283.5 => 1.02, 0.98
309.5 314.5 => 1.00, 1.00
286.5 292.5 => 0.97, 1.04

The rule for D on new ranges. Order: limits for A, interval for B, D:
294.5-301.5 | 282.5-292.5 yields 8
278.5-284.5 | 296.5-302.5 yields 15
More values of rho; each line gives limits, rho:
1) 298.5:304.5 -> 300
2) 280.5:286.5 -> 286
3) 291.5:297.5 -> 296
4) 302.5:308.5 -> 306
